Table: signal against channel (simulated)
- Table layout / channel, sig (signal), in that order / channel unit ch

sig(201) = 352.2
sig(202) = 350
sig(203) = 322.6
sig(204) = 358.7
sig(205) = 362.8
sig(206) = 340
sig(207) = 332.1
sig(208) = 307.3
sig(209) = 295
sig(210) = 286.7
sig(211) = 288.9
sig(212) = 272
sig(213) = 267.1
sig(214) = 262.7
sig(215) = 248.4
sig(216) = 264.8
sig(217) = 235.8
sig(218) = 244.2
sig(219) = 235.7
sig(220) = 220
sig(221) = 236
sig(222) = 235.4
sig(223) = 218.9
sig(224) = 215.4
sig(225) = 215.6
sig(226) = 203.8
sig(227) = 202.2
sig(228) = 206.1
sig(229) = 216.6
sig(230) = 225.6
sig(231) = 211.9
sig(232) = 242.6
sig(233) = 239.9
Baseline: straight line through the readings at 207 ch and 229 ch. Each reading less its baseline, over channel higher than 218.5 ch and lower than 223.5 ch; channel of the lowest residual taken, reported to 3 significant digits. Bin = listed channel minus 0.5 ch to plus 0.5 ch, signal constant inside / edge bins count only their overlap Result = 220 ch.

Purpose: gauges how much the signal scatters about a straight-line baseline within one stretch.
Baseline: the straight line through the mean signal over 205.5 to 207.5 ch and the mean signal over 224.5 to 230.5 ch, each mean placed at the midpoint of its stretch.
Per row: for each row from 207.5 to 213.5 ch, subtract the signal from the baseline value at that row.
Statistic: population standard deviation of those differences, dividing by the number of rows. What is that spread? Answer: 4.6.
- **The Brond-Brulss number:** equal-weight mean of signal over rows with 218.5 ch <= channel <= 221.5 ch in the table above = 231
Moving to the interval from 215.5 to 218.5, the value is 248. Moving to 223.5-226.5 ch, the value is 212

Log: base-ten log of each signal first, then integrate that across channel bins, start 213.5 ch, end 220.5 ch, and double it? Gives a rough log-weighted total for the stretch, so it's 33.4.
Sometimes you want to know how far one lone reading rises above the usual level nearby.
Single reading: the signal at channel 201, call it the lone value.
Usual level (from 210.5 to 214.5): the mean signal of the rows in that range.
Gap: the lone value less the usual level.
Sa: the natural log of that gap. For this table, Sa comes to 4.4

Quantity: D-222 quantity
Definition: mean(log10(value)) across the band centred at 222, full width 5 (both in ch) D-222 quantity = 2.35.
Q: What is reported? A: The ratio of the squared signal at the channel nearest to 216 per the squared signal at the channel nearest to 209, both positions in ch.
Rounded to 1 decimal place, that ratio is 0.8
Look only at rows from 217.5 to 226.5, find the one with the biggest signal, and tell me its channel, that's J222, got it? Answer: 218 ch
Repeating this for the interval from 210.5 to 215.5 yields 211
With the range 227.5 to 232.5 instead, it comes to 232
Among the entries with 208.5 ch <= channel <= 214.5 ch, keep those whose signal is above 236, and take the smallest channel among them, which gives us 209 ch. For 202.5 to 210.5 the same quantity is 203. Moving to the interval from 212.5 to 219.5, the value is 213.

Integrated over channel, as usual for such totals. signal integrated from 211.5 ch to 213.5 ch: 539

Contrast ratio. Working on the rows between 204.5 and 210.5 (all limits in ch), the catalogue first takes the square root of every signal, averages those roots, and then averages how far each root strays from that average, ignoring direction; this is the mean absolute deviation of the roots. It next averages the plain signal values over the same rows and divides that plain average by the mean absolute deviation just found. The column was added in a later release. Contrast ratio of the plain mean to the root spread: 472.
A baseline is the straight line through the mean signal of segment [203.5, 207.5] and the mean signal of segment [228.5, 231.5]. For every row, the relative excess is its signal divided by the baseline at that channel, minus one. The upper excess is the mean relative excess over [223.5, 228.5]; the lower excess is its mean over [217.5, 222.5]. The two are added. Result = -0.26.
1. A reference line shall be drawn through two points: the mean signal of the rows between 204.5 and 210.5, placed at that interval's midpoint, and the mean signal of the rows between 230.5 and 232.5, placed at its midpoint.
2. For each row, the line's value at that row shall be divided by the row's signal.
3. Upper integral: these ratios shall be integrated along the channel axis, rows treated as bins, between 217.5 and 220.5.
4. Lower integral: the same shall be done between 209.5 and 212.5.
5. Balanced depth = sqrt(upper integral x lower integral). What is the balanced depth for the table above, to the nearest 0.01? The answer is 3.40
